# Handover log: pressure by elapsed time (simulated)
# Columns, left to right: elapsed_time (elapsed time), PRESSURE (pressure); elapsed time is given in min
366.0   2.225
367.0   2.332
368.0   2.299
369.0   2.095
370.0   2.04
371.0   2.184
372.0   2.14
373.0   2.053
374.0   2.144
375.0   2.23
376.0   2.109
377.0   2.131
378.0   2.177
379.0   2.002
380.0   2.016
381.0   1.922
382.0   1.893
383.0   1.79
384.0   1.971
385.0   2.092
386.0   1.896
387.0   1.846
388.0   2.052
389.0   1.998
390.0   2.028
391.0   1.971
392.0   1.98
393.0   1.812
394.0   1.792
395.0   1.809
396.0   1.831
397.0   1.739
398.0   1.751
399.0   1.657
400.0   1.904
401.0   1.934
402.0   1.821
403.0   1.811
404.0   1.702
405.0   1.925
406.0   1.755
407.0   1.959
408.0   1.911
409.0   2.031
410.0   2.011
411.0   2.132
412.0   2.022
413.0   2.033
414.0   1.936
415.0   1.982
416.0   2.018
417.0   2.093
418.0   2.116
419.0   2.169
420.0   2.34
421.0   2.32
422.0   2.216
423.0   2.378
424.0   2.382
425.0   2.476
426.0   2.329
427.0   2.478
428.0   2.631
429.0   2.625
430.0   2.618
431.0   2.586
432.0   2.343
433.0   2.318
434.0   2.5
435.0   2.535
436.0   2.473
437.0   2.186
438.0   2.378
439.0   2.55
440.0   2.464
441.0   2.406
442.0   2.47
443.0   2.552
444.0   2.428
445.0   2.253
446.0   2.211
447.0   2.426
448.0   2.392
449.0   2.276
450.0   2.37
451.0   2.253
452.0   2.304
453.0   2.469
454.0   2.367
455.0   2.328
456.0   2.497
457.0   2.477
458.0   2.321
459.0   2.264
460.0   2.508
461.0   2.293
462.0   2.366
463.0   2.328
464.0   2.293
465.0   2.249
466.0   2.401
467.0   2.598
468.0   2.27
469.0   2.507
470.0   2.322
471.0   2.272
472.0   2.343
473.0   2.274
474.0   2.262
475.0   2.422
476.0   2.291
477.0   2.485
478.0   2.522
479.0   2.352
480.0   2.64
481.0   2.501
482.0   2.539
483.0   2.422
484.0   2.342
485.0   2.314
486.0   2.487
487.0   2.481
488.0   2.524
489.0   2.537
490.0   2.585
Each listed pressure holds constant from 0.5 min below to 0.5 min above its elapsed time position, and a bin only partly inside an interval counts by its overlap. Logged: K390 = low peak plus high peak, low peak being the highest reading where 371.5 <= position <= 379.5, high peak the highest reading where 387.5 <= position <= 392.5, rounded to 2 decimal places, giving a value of 4.28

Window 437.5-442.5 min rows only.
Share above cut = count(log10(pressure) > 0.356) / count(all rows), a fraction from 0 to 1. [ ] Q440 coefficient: 1.00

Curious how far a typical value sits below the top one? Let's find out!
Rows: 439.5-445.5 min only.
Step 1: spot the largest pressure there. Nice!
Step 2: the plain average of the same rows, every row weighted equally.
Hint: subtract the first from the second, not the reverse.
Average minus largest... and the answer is -0.123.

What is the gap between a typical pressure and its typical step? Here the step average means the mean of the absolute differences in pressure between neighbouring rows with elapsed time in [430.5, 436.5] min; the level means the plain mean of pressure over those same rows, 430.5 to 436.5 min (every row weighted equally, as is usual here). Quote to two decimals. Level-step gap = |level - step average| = 2.35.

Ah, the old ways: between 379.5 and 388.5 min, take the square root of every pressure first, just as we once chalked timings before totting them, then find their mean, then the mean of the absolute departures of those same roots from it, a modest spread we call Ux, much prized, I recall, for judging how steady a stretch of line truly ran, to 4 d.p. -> 0.0289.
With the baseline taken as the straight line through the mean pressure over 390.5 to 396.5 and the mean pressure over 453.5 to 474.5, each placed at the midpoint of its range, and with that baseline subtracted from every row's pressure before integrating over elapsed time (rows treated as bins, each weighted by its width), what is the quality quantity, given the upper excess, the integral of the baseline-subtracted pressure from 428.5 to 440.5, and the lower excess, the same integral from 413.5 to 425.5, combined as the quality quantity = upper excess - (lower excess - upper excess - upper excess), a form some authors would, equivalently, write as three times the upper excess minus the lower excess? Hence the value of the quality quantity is 9.4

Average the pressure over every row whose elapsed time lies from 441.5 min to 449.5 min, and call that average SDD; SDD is 2.38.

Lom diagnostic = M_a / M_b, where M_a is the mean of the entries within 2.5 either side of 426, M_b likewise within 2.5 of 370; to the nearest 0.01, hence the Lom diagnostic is 1.14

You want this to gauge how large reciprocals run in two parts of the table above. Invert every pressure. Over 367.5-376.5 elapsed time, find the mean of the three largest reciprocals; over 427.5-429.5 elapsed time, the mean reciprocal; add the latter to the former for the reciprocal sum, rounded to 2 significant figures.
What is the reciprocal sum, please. 0.87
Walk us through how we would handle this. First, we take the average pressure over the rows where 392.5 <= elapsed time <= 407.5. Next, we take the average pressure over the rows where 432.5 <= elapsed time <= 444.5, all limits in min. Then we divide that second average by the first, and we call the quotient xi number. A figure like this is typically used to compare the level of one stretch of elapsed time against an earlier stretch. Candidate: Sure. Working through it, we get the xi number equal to 1.34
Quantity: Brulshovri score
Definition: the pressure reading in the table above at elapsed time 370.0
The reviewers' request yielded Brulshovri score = 2.04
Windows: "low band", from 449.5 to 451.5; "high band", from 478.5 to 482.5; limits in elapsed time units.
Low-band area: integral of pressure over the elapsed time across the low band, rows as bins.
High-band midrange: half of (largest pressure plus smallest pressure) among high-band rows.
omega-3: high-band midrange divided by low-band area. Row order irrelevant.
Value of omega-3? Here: 0.54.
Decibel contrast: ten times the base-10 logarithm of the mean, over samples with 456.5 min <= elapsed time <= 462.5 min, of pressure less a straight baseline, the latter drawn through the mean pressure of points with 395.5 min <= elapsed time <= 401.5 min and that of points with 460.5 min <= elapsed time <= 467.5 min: -13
